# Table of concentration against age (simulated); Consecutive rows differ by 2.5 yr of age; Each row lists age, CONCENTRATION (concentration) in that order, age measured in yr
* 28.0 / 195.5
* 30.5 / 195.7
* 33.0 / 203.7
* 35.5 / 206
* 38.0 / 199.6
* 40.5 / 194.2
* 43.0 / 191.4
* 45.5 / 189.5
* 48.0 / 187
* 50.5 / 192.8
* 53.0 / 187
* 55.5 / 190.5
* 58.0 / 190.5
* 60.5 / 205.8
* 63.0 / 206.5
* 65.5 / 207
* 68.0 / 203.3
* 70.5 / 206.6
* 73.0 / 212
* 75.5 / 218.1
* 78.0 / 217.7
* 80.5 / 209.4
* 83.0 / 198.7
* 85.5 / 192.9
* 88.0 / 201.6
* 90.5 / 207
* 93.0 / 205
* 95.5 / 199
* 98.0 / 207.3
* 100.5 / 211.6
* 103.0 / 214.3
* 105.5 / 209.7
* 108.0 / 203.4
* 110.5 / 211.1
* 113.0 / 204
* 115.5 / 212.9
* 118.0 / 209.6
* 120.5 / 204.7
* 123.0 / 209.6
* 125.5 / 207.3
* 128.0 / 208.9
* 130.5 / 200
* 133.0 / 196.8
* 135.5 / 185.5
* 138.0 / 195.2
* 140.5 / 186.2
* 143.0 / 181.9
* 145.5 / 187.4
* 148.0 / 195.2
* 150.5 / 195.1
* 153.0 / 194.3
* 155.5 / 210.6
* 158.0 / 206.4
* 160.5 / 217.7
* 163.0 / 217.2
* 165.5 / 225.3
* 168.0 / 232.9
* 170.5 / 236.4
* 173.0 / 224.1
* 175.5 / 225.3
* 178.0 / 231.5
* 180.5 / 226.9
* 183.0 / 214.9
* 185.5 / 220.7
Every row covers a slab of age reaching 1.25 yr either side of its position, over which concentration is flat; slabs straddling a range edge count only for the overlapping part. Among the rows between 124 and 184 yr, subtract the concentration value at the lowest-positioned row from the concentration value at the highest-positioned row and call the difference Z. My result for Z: 8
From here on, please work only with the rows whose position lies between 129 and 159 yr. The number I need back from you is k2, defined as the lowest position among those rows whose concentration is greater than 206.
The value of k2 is 155.5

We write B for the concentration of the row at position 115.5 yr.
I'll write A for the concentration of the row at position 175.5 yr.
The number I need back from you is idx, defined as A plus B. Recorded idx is 438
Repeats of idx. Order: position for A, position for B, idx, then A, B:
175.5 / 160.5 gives 443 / 225.3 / 217.7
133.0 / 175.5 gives 422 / 196.8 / 225.3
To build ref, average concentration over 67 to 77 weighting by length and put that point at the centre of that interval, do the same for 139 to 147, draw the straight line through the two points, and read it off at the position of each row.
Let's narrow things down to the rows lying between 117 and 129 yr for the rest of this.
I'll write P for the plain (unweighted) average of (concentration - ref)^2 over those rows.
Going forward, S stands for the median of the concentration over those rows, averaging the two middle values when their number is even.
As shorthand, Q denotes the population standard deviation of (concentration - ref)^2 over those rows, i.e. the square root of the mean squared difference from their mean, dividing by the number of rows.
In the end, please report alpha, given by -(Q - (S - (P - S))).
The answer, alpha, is 111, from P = 240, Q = 67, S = 209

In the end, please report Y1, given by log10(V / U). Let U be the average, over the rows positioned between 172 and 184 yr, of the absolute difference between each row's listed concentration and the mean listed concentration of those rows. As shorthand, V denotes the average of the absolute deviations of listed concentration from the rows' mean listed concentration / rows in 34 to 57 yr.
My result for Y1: 0.05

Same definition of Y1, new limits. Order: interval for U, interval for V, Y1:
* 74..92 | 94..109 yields -0.24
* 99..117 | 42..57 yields -0.25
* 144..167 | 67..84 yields -0.30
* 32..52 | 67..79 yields -0.03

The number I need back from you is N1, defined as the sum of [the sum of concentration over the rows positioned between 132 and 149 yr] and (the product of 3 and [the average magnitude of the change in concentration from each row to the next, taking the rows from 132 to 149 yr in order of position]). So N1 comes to 1352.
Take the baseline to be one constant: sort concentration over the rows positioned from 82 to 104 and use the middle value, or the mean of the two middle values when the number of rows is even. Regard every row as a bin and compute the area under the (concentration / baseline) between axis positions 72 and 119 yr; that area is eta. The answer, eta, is 47.6 yr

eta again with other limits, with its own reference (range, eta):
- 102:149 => 46.1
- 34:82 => 47.0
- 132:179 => 47.6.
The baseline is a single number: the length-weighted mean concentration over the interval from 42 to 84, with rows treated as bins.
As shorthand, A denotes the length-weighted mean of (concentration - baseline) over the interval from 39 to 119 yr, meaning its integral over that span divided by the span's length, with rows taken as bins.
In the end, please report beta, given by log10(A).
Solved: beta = 0.33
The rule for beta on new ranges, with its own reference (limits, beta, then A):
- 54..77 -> 0.55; 4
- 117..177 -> 0.75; 6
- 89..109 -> 0.80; 6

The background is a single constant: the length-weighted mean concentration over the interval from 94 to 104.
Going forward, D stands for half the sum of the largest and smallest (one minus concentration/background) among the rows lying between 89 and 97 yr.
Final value 0.02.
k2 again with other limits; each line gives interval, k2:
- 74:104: 75.5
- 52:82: 63.0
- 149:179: 155.5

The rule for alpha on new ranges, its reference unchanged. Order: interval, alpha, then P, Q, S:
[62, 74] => 355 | 35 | 23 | 207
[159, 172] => -2794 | 2374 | 870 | 225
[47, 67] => -474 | 493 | 365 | 192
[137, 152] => 268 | 58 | 57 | 191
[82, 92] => 276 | 61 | 63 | 200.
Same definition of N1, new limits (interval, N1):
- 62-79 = 1481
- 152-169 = 1528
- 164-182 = 1620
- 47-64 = 1376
